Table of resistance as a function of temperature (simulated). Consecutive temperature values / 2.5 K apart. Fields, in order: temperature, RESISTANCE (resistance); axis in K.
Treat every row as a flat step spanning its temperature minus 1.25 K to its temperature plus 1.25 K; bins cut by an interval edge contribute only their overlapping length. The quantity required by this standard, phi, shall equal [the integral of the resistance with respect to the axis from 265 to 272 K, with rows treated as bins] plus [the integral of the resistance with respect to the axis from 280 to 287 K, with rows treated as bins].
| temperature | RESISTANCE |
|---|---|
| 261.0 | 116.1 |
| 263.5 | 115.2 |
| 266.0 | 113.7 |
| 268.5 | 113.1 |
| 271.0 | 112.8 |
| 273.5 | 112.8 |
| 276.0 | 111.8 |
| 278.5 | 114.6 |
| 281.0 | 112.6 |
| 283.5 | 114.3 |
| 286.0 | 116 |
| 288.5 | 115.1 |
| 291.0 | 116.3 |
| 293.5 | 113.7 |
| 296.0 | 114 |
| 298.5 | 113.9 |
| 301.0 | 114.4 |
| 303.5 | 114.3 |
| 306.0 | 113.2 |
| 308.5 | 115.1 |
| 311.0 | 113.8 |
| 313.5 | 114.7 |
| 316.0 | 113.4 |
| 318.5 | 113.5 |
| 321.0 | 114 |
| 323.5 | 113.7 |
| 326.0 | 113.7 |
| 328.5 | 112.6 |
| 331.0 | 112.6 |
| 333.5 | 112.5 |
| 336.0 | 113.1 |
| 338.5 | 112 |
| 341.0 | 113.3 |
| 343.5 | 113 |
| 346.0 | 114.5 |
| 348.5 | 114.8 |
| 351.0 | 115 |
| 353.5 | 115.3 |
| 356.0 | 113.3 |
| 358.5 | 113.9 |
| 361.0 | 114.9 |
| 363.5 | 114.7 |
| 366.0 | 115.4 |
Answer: 1592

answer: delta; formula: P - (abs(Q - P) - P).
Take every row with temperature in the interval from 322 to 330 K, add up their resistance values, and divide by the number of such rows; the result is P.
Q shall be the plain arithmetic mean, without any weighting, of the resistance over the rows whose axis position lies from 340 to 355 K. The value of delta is 226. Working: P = 113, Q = 114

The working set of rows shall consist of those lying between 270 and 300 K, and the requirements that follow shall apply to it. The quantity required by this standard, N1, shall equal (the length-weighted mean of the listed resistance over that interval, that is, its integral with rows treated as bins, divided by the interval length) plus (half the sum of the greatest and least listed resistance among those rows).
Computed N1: 228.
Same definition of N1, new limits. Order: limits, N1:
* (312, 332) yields 227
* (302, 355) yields 227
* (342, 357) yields 228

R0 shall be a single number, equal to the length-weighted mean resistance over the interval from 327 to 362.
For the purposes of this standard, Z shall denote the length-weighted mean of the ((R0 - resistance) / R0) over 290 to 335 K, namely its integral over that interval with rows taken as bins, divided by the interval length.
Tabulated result -0.002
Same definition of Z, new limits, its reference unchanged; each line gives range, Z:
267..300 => -0.003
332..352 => 0.001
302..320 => -0.003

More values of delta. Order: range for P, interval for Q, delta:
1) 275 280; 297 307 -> 226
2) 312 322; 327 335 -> 226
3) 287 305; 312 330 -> 228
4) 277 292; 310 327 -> 229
